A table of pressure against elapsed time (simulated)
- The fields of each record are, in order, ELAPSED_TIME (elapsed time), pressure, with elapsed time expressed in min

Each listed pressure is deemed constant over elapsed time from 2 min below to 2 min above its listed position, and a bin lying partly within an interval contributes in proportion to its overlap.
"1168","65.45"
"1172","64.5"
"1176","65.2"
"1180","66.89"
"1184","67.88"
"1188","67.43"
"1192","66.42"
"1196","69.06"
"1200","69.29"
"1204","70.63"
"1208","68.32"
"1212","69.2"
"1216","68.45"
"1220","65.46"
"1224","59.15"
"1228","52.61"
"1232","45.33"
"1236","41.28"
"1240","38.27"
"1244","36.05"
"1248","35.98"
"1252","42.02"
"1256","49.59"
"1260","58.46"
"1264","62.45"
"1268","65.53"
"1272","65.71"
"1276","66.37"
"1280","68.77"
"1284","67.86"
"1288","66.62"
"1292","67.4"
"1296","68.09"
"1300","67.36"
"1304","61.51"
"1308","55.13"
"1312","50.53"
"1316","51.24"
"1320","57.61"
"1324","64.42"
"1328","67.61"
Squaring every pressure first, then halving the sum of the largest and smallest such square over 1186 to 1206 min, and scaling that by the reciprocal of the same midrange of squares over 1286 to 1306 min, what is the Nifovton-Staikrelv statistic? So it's 1.1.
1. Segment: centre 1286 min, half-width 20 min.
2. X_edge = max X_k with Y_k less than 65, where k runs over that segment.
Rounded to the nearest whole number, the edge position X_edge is 1304 min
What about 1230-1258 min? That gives 1256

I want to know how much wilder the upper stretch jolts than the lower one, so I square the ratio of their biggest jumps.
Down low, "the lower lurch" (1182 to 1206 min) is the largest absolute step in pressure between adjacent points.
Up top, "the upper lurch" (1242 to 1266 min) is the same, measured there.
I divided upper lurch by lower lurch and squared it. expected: 11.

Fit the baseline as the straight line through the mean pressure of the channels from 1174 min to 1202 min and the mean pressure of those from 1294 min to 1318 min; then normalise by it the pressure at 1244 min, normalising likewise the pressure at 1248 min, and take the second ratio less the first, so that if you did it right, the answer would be 0.00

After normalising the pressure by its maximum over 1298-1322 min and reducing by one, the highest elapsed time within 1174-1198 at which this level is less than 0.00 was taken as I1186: 1192 min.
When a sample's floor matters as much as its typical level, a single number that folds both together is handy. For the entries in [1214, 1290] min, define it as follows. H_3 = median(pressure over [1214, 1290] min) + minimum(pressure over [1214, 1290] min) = 95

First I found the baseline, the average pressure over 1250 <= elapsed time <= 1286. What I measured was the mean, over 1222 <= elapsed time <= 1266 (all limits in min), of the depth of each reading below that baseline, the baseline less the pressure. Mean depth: 13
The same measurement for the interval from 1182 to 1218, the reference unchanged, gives -8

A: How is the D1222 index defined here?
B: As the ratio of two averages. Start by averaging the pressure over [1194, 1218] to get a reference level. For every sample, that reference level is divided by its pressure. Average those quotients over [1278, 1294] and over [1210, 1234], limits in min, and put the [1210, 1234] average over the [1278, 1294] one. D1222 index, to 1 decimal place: 1.2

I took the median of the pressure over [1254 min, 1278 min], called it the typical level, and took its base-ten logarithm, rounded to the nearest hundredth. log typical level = 1.81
